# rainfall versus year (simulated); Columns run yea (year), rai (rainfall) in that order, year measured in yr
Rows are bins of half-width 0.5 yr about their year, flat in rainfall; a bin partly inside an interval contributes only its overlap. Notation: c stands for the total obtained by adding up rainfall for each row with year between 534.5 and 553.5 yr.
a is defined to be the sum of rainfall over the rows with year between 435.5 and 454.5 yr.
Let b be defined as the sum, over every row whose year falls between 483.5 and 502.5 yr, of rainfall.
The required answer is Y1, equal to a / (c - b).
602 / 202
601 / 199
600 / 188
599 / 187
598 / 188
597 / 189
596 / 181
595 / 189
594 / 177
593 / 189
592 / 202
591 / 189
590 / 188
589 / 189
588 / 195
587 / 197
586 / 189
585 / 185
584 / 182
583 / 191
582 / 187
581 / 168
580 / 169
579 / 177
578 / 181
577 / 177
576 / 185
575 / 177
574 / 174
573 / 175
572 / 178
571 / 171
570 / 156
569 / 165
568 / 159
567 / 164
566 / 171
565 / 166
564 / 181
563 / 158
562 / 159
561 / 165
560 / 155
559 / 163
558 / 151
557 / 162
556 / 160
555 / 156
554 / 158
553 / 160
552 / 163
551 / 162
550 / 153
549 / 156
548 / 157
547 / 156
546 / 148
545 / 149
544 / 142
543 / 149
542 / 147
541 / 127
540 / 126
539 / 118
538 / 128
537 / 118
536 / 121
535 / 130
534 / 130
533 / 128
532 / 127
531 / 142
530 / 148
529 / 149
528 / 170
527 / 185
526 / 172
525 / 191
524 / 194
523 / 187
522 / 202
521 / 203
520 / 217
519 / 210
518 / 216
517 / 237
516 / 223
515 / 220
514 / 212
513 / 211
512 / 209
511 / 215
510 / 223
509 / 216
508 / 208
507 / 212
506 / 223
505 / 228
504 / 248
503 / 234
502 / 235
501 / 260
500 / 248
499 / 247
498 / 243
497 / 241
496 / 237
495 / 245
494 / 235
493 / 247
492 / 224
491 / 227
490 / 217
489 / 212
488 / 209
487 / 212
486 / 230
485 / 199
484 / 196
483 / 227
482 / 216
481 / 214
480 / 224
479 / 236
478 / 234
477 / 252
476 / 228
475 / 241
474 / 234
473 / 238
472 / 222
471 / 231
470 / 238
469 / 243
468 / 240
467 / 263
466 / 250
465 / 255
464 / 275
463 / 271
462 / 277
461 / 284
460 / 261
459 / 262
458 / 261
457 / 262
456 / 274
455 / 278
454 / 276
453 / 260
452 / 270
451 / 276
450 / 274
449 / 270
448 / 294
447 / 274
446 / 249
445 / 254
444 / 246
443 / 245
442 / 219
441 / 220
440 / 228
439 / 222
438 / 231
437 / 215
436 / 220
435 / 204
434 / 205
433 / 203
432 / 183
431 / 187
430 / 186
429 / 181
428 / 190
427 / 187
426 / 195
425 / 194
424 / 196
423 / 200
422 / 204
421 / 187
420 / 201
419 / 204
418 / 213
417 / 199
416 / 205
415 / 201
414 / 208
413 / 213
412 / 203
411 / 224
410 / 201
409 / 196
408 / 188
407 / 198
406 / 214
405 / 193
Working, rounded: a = 4743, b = 4364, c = 2710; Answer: -2.9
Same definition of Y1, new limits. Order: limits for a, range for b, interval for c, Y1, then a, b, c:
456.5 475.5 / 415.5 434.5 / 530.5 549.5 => -4.3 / 4808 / 3720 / 2599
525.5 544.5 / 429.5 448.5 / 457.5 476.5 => 5.4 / 2657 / 4285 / 4774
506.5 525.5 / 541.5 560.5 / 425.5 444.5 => 3.9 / 4006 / 2947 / 3967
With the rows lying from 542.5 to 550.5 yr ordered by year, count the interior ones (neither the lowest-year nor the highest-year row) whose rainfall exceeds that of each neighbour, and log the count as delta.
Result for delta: 2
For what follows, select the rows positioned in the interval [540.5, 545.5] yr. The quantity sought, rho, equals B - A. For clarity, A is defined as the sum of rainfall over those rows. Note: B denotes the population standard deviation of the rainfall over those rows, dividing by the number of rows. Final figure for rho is -706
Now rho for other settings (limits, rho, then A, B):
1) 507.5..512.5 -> -1066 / 1071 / 5.4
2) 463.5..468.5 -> -1271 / 1283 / 11.8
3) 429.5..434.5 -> -955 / 964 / 9.3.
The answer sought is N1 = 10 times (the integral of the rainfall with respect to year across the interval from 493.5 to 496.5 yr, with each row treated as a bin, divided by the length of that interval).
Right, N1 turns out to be 2390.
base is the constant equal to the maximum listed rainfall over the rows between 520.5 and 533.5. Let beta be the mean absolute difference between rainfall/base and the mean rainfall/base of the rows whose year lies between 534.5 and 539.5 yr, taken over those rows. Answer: 0.024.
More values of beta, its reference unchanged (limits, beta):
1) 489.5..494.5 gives 0.043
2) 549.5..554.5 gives 0.015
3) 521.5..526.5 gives 0.038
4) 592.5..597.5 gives 0.024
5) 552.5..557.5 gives 0.009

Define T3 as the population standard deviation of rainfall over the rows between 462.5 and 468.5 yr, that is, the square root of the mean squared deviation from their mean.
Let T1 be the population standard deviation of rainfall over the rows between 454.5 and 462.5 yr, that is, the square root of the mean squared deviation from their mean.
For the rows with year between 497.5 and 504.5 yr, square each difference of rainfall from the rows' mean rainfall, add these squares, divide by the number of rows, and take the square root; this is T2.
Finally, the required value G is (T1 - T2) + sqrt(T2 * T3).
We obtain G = 10.5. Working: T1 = 8.8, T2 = 8.2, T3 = 12.1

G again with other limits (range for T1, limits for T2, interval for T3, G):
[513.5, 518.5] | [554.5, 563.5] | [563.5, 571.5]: 9.9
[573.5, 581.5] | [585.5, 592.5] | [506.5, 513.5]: 5.2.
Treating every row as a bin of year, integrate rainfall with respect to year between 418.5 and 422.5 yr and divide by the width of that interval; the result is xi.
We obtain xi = 199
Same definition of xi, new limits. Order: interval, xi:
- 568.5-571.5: 164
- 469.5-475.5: 234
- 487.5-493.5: 223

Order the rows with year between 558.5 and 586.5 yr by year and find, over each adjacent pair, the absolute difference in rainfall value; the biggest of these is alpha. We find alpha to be 23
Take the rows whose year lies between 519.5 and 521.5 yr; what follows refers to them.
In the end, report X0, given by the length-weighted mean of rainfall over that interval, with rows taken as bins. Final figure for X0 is 210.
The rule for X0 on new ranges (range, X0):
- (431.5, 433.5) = 193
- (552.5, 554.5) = 159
